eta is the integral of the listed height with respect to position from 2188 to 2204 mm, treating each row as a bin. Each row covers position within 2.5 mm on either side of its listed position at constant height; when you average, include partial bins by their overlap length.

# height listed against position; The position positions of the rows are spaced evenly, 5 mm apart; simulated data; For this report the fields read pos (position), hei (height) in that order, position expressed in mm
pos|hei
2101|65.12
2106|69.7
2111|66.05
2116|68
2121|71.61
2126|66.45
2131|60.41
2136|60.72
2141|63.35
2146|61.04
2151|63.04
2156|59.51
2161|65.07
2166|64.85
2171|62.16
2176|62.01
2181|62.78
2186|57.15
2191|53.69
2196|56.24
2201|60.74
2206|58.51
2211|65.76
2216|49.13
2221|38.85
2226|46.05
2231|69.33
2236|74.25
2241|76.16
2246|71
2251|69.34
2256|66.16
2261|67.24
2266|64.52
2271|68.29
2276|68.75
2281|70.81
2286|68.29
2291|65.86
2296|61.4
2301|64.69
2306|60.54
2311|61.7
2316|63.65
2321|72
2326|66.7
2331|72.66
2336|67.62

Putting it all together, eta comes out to 911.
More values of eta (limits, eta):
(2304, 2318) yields 867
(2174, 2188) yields 850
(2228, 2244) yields 1157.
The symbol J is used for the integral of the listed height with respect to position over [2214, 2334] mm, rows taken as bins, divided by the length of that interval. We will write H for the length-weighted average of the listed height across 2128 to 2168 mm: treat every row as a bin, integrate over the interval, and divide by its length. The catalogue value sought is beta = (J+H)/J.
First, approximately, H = 62.3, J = 65.0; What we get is 1.96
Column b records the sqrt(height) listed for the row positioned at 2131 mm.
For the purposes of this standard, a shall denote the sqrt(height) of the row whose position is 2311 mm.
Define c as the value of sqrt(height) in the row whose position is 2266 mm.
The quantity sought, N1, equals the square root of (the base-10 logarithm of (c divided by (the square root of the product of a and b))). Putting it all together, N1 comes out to 0.11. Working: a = 7.9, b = 7.77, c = 8.03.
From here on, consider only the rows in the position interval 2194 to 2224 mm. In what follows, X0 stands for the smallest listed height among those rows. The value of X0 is 38.85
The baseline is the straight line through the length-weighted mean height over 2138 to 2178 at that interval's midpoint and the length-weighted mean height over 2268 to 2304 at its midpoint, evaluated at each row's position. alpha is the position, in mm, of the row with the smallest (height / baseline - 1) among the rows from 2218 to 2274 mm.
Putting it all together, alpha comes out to 2221 mm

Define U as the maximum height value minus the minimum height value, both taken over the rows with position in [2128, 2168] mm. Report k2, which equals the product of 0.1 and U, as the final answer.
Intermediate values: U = 5.6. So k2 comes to 0.6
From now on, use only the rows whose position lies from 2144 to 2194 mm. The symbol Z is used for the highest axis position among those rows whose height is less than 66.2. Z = 2191 mm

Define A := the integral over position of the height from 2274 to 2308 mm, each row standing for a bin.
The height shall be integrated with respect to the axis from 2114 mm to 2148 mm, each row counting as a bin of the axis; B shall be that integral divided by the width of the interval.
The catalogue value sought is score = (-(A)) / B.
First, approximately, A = 2237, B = 64.5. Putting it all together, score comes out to -35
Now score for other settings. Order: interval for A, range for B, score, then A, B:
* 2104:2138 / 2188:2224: -41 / 2249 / 54.6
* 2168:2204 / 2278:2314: -33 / 2136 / 64.8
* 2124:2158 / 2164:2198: -35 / 2110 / 59.8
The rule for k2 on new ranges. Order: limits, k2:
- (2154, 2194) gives 1.1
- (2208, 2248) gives 3.7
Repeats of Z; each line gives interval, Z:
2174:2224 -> 2221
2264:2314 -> 2311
